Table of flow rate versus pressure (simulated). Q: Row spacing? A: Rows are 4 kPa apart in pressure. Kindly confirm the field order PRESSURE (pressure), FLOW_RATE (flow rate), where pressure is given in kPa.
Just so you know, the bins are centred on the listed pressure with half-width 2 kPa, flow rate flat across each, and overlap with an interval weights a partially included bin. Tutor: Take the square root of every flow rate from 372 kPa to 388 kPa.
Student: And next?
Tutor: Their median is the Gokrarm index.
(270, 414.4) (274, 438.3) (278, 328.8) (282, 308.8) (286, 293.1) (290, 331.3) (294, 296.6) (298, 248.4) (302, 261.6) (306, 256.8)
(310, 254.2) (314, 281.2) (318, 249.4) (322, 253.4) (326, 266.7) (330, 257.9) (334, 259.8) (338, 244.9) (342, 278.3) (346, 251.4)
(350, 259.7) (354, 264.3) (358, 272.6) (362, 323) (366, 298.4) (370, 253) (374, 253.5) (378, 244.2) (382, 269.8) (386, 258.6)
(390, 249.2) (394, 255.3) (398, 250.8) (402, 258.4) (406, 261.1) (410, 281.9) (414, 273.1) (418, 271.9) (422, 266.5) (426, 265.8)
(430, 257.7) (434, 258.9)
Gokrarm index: 16.0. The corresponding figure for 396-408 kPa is 16.1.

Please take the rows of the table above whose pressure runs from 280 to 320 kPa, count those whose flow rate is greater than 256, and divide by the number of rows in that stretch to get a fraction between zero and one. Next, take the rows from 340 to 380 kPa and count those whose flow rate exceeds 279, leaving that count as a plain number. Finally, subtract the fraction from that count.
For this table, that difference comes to 1.3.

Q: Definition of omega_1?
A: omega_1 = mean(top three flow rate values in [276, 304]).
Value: 323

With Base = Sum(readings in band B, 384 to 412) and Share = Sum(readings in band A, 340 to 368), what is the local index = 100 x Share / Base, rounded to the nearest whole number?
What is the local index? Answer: 107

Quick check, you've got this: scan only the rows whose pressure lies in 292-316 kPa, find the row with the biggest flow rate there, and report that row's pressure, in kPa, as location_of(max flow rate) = 294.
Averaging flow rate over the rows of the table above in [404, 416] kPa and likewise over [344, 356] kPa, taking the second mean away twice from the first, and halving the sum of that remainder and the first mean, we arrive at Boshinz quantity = 14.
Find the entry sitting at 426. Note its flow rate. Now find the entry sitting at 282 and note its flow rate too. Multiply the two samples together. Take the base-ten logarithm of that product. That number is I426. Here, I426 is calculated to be 4.91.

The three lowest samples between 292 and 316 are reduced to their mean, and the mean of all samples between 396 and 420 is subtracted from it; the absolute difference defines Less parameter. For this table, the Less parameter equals 13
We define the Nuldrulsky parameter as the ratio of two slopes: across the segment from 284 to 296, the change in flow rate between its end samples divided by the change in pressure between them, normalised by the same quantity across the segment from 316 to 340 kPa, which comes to -1.9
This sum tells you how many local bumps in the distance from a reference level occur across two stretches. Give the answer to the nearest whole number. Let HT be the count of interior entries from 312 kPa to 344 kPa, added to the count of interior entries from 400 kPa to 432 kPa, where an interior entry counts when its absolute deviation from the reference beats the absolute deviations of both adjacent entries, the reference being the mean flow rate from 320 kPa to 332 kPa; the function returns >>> 2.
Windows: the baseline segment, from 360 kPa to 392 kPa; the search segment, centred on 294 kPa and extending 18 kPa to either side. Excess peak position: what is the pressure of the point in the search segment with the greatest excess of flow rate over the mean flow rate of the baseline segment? 290 kPa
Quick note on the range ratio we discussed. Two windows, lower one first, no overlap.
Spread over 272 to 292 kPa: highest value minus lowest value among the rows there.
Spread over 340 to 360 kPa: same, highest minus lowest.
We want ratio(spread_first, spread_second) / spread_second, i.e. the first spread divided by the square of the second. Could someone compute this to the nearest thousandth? 0.201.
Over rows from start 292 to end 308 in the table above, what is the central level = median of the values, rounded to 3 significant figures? 259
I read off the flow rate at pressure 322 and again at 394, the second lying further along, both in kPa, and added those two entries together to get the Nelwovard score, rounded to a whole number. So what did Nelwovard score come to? 509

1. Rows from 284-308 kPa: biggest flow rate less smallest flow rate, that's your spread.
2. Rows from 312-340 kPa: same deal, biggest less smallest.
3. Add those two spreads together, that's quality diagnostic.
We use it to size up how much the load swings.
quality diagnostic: 119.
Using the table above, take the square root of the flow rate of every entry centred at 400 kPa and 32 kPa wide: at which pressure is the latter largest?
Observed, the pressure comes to 410 kPa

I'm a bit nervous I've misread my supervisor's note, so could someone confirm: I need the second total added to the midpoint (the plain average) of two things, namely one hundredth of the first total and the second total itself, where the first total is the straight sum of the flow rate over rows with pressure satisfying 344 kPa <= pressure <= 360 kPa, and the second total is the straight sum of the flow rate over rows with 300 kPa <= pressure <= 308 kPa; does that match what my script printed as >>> 783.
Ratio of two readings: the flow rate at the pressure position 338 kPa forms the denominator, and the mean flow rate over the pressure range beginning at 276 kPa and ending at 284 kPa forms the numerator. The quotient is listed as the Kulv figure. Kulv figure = 1.30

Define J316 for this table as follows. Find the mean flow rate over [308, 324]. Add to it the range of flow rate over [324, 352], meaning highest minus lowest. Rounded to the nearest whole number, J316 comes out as 293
